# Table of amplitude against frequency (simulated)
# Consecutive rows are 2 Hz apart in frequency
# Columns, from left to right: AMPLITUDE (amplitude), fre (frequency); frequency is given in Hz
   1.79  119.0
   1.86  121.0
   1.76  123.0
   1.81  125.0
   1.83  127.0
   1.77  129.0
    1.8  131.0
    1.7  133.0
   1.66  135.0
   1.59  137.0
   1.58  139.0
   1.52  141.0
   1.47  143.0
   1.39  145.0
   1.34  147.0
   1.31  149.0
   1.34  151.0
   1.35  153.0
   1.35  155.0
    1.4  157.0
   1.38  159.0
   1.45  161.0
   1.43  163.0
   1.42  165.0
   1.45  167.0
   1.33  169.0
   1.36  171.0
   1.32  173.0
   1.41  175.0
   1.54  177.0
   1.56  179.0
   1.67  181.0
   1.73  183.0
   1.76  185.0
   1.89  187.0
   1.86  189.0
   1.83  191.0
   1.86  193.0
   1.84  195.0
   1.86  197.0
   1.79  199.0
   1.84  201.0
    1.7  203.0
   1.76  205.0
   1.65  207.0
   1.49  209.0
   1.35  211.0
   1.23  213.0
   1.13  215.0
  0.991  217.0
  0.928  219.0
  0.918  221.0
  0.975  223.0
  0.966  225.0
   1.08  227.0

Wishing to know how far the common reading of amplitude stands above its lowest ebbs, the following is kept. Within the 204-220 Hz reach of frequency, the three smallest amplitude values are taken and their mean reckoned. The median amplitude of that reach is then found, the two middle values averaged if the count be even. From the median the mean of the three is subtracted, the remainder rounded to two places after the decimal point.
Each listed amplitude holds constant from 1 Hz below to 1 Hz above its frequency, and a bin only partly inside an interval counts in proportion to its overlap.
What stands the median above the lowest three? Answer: 0.27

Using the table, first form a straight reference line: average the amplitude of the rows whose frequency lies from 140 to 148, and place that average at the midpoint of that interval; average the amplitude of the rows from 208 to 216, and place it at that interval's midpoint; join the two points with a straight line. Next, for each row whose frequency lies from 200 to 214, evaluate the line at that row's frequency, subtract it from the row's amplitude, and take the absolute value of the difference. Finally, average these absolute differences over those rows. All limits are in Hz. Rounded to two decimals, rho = 0.28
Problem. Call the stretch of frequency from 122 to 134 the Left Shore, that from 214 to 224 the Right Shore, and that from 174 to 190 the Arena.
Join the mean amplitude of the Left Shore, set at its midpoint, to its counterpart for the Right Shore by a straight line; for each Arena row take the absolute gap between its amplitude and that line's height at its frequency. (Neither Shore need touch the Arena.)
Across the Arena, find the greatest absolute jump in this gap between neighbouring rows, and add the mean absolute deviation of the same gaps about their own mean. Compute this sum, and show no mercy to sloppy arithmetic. 0.31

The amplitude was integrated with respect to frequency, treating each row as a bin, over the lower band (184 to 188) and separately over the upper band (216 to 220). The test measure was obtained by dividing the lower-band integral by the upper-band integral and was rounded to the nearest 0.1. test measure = 1.9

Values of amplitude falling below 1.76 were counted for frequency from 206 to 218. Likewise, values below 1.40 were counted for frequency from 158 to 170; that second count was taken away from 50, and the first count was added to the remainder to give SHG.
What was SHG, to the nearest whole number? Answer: 54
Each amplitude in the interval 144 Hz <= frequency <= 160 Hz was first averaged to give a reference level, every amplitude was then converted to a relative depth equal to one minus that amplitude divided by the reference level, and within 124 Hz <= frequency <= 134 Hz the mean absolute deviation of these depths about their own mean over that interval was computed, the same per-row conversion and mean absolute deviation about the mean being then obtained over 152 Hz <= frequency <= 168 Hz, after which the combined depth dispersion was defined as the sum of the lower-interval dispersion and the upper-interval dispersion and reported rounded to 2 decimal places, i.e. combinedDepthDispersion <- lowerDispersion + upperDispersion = 0.05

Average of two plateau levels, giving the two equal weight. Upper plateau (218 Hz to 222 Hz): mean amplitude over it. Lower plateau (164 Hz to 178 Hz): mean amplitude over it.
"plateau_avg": 1.2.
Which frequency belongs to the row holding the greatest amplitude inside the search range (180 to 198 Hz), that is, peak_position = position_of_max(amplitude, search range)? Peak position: 187.0 Hz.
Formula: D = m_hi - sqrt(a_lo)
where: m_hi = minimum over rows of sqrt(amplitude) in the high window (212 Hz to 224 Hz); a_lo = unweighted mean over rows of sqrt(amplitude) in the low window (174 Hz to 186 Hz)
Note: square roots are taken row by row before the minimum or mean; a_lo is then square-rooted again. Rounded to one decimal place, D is -0.2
